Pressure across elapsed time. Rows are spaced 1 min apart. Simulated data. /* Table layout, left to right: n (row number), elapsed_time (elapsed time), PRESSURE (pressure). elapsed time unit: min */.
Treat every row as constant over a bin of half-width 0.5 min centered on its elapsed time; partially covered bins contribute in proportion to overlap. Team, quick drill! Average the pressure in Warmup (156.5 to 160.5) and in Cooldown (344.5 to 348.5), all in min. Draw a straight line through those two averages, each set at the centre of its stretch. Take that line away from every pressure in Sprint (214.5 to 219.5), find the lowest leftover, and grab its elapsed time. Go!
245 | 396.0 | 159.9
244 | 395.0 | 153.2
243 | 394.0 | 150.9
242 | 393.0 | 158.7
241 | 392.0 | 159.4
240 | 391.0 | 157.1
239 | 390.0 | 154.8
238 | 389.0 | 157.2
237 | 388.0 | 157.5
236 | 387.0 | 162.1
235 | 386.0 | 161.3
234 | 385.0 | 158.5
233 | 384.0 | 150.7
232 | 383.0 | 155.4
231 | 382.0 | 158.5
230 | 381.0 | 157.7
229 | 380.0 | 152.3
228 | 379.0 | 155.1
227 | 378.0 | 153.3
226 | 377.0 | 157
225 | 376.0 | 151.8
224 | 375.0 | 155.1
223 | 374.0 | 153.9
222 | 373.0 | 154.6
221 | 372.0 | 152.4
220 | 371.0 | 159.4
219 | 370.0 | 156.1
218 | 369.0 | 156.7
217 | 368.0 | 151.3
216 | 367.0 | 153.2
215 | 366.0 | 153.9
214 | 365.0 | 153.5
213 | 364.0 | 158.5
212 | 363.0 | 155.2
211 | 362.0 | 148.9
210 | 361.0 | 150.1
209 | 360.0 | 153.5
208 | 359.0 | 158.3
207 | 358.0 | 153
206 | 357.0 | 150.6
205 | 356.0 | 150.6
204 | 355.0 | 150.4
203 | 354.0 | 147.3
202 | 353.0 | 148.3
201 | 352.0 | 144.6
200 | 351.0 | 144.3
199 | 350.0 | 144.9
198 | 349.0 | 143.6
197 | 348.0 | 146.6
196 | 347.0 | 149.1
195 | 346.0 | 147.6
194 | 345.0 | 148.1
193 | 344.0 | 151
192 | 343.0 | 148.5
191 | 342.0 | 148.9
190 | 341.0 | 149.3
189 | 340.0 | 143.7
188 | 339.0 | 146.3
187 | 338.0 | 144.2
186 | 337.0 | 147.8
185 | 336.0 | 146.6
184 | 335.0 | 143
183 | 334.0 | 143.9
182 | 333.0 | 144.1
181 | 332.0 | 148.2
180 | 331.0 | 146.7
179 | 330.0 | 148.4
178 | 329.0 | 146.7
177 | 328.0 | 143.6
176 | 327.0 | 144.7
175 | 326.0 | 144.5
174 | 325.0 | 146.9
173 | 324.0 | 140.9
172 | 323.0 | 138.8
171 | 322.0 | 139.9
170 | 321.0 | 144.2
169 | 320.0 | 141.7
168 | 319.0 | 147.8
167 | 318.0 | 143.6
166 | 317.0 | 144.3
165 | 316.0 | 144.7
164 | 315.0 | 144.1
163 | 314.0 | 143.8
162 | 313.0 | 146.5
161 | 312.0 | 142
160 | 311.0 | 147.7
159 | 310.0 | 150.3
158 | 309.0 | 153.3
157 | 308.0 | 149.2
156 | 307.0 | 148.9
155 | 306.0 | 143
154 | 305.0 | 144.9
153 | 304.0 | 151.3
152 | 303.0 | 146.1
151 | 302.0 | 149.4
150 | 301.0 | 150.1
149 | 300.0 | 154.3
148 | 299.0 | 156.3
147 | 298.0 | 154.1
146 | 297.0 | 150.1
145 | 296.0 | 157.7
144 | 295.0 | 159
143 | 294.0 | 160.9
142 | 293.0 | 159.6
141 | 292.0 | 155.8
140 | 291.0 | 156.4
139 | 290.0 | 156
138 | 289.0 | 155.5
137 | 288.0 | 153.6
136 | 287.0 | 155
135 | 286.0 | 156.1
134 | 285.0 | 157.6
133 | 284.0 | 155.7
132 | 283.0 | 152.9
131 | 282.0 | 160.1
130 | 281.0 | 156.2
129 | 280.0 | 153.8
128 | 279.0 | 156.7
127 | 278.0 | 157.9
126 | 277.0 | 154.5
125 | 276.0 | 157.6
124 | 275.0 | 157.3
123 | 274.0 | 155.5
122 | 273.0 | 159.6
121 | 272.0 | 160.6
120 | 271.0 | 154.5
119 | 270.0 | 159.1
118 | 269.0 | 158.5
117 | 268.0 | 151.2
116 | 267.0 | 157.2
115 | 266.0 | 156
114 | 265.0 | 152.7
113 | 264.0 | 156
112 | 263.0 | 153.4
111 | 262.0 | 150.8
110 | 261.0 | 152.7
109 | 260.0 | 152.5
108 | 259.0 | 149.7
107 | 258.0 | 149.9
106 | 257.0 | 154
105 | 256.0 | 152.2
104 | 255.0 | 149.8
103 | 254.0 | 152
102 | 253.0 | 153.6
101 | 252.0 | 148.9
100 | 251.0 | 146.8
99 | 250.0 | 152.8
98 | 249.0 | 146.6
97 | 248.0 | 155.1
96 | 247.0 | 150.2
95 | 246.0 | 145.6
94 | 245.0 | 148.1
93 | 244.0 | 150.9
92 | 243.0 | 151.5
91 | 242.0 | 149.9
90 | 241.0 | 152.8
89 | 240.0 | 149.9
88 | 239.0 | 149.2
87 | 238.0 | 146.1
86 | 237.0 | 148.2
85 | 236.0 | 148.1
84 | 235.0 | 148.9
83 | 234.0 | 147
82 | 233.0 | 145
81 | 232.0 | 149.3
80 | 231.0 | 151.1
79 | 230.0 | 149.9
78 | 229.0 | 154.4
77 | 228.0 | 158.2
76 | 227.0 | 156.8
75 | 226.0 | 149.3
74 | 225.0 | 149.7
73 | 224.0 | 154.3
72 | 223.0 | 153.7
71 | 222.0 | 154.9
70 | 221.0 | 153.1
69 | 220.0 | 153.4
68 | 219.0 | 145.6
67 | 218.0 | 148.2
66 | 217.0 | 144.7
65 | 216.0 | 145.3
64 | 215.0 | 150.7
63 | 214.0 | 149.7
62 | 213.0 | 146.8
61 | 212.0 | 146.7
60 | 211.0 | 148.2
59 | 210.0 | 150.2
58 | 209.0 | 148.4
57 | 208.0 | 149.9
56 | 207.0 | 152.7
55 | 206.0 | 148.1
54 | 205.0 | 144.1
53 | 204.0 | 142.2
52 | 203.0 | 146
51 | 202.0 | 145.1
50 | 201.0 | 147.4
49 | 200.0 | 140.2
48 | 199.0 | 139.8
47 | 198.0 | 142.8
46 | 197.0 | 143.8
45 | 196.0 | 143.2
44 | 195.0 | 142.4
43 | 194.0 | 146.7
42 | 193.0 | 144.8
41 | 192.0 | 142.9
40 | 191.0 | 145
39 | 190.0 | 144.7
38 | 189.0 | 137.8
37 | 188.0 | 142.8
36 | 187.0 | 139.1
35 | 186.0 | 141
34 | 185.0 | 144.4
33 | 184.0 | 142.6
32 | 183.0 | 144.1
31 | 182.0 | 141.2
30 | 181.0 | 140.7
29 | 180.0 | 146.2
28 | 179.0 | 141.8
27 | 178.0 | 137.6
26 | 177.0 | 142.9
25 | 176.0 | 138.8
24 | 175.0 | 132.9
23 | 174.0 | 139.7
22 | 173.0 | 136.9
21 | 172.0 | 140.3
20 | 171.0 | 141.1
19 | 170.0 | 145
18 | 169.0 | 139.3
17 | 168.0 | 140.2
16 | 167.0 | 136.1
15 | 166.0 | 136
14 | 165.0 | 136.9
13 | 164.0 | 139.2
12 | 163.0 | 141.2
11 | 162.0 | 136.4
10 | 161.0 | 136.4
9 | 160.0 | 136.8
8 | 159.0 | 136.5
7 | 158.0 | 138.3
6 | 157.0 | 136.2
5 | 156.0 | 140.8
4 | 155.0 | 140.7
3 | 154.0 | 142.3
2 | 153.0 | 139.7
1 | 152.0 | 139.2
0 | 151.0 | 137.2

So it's 217.0 min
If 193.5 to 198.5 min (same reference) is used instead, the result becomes 195.0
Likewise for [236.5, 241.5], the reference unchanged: 238.0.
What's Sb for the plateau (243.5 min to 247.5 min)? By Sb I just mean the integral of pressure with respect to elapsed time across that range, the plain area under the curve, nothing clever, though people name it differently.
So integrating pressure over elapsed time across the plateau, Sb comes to 595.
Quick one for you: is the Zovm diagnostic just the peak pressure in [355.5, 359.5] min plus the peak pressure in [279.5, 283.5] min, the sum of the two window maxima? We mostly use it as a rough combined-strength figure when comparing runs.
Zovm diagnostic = 318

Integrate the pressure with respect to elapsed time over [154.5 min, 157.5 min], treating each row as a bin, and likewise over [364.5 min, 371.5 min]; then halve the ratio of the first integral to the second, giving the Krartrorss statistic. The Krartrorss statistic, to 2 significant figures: 0.19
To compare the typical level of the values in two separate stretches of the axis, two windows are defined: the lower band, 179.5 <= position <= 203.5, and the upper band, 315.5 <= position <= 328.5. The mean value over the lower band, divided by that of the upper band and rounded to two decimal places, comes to 1.00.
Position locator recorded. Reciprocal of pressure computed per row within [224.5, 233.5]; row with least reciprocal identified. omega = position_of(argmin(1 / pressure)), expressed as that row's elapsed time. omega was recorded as 228.0 min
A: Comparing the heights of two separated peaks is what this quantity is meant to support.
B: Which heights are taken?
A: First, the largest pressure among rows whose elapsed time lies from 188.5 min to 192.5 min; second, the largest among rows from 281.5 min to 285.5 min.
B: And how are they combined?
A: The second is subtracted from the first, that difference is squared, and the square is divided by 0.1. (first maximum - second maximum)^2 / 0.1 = 2280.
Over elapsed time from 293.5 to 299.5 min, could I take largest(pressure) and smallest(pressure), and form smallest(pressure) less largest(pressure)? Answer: -11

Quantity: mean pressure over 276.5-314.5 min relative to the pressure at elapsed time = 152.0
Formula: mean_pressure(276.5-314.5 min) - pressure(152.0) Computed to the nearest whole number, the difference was 14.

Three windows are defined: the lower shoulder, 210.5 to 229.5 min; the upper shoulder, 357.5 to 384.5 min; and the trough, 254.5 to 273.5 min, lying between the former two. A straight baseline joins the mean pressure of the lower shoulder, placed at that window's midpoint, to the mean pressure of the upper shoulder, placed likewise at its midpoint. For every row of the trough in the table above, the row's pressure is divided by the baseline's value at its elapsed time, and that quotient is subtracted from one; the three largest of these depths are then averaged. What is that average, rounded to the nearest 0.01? 0.01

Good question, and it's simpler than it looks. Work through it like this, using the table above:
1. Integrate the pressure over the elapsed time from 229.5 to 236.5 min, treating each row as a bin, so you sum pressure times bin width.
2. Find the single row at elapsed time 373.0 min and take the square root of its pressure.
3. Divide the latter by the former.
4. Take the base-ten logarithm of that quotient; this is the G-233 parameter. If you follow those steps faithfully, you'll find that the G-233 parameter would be -1.92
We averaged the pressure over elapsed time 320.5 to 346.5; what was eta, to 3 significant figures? 146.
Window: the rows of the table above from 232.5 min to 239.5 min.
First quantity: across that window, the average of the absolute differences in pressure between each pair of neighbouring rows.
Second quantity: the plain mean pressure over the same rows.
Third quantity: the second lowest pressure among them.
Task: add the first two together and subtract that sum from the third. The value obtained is -3.1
